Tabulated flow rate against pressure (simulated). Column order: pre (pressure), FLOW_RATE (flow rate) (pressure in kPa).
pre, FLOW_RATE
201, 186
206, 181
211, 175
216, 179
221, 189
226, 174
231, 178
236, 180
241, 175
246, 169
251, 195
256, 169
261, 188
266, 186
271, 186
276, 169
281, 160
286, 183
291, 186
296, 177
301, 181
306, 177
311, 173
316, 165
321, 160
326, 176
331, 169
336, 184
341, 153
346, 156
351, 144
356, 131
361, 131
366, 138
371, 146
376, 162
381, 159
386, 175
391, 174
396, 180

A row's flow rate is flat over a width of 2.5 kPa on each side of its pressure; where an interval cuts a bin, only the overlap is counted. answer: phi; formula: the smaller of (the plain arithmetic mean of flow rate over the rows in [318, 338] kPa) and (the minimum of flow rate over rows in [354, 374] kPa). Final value 131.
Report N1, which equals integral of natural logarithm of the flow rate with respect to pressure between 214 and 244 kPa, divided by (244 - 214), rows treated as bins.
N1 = 5.19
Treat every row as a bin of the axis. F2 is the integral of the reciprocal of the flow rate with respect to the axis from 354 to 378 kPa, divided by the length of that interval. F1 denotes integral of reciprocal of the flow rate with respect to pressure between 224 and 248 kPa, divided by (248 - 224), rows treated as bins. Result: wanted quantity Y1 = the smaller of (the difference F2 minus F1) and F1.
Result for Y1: 0.0014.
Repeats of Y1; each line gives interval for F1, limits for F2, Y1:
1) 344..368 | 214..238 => -0.0016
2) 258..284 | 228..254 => -0.0001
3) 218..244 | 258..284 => 0.0001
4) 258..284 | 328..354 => 0.0006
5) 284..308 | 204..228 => 0.0000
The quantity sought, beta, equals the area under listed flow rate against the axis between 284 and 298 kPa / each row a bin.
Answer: 2550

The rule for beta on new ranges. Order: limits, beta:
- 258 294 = 6463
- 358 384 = 3833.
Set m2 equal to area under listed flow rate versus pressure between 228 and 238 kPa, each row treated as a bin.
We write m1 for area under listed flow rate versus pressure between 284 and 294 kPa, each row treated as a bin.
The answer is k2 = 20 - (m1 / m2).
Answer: 19.0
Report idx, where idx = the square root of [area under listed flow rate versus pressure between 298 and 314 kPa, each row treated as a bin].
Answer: 53.2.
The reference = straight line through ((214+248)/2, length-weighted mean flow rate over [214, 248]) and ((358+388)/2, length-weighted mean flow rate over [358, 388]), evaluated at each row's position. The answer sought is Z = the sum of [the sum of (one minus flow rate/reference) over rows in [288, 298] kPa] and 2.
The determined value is 1.81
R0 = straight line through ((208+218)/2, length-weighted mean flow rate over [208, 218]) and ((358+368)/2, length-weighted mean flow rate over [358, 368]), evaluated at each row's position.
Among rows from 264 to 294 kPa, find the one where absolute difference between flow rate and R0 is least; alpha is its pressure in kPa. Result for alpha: 281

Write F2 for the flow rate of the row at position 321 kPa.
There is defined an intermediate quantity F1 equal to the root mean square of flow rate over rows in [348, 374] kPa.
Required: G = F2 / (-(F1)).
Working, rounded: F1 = 138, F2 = 160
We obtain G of -1.16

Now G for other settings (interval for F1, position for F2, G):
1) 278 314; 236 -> -1.02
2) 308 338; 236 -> -1.05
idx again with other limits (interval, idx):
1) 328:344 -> 51.9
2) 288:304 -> 53.9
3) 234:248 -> 49.5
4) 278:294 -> 53.1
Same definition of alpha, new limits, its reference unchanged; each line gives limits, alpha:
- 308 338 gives 321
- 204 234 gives 226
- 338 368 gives 361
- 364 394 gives 366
